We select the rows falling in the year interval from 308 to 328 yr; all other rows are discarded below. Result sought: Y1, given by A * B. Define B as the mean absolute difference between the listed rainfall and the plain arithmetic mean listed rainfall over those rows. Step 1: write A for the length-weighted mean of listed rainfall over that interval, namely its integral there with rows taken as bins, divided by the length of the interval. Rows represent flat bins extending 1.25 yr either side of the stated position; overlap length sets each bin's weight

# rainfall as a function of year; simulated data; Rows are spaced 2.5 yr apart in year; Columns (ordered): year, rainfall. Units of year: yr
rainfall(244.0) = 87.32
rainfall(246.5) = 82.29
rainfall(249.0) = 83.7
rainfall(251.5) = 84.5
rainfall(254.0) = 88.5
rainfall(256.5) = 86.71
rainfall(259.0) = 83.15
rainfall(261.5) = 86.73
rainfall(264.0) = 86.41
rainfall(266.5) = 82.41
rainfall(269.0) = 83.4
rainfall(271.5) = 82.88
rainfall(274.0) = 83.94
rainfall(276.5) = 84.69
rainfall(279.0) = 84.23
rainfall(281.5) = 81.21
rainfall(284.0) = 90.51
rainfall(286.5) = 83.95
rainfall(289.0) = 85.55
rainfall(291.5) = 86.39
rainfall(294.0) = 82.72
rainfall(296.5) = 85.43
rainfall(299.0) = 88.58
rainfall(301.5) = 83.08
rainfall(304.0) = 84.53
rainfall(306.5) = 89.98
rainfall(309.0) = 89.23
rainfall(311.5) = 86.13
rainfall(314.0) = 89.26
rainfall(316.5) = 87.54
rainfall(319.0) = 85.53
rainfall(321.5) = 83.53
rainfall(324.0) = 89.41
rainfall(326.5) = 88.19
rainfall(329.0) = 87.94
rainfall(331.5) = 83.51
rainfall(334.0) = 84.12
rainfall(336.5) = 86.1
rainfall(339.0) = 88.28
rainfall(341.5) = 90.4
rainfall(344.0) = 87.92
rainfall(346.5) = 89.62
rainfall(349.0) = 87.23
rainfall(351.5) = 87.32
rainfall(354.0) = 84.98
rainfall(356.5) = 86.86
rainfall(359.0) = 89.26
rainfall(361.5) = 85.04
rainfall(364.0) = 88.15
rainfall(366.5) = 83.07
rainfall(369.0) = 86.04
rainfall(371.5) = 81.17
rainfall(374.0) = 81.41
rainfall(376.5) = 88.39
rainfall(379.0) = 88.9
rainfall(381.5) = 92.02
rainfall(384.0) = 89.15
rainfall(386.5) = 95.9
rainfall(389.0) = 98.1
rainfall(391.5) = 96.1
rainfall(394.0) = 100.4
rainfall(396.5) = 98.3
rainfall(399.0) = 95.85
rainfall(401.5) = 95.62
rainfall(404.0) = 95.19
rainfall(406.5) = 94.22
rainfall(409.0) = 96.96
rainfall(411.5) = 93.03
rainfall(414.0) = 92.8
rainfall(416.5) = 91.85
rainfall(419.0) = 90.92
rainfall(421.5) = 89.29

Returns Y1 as 150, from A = 87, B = 1.72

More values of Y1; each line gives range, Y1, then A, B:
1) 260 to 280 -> 102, 84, 1.21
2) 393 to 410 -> 158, 97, 1.63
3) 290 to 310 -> 198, 86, 2.30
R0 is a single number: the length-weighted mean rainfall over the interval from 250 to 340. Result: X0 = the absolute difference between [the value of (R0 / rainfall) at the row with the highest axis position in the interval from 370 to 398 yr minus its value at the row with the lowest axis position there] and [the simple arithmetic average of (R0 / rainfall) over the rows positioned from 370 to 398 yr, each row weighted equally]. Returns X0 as 1.12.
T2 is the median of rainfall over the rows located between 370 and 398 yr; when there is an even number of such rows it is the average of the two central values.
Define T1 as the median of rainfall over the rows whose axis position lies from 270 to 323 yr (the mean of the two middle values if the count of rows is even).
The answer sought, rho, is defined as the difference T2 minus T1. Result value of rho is 6.6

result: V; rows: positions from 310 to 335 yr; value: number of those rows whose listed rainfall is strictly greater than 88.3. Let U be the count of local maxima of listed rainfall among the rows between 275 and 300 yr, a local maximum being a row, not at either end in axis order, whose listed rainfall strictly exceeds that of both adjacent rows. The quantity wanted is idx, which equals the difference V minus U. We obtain 0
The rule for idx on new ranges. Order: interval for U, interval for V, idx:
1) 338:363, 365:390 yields 2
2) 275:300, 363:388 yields 3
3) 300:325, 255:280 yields -2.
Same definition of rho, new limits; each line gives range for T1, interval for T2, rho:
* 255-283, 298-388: 3.8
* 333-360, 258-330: -1.8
